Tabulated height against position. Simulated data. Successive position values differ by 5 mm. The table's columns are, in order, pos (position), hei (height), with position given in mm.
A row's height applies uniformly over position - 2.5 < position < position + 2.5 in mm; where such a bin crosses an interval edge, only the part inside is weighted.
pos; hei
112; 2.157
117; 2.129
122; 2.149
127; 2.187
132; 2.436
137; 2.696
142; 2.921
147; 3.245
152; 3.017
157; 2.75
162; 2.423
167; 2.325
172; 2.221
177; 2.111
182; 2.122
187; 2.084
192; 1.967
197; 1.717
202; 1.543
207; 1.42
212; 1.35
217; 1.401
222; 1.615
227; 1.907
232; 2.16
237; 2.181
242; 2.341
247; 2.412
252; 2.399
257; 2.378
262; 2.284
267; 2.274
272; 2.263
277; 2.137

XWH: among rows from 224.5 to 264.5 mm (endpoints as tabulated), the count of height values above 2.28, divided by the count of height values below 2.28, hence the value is 1.7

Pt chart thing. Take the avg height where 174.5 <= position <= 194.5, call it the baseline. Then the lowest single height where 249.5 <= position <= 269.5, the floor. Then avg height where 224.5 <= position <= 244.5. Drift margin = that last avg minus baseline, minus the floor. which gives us -2.2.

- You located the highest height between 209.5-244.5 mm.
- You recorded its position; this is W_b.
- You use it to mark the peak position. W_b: 242 mm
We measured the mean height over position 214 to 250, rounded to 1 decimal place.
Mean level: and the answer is 2.0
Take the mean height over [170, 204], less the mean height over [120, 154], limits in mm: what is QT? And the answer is -0.7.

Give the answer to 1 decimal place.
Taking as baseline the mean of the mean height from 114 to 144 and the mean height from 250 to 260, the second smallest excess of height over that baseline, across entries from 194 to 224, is -1.0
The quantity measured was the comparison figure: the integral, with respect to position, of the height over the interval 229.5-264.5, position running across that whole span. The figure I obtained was 81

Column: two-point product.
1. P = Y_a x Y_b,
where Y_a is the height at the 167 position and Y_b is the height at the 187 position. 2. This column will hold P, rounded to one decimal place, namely 4.8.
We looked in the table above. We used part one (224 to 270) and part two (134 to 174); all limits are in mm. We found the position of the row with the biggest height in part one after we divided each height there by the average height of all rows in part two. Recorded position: 247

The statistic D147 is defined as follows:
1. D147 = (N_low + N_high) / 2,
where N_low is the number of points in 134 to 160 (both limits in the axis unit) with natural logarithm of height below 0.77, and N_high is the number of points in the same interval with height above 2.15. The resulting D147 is 2.50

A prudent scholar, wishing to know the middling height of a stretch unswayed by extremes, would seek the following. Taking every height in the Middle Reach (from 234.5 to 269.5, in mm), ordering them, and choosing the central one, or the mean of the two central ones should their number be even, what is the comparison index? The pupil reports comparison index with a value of 2.34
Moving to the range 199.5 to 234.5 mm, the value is 1.54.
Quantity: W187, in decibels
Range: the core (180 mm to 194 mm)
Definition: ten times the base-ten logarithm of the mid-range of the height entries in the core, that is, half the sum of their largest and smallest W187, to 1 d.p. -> 3.1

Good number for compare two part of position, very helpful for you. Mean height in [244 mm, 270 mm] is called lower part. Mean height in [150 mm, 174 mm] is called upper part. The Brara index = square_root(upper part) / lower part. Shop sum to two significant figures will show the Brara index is 0.68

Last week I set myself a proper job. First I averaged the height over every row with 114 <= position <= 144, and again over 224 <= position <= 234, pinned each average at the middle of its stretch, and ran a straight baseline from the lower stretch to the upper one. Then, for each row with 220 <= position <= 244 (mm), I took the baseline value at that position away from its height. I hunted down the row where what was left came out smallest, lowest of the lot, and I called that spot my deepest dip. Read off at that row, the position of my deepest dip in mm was 222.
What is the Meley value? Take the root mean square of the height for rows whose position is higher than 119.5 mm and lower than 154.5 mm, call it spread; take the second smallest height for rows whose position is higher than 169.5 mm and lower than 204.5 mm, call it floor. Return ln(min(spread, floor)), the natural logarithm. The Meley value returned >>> 0.54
